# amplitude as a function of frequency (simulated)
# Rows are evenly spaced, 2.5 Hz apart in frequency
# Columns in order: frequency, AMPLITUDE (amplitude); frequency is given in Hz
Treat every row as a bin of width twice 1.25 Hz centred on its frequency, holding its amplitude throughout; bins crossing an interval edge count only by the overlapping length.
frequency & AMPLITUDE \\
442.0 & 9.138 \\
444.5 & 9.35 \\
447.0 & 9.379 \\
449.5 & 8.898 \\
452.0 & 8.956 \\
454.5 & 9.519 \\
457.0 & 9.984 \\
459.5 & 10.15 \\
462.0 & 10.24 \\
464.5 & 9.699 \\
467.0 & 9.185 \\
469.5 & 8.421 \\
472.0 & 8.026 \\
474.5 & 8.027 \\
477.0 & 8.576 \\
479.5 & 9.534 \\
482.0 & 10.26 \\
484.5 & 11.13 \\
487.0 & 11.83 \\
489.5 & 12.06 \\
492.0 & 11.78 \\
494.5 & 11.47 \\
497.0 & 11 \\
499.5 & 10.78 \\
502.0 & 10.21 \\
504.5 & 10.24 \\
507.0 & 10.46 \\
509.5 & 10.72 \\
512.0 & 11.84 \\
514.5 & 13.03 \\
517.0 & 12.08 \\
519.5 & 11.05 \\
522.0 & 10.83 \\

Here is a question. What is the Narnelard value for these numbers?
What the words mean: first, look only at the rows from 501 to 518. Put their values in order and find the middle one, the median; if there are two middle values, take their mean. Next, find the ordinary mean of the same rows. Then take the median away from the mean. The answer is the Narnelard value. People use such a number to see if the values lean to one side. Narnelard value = 0.51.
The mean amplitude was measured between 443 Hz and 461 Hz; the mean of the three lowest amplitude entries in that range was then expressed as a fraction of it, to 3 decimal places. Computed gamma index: 0.958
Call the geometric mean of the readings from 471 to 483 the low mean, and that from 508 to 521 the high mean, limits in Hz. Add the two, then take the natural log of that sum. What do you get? 3.02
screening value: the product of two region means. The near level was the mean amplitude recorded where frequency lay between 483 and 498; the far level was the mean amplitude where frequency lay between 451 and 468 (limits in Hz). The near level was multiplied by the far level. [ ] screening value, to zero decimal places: 112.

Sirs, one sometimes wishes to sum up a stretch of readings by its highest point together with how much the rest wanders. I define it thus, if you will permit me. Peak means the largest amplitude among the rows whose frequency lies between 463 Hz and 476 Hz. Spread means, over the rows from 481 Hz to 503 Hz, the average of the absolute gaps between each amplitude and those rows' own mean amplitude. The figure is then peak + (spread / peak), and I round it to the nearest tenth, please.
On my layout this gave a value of 9.8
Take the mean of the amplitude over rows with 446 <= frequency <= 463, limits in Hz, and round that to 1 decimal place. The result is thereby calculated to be 9.6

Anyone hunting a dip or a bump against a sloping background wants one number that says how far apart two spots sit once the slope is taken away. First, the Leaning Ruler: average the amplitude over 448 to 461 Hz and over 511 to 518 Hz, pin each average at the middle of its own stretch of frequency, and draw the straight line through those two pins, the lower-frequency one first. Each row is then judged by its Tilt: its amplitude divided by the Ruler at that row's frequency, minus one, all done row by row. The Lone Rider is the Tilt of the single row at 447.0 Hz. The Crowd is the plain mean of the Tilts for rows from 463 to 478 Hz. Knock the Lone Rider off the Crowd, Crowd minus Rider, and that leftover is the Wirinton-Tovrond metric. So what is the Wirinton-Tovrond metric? -0.18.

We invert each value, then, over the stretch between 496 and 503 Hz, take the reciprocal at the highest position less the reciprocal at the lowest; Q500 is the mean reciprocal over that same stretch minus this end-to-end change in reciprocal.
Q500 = 0.087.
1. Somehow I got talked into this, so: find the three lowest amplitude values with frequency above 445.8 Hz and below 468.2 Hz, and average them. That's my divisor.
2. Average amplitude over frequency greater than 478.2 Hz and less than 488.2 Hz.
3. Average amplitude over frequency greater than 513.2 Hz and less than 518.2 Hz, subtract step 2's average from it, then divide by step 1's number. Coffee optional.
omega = 0.2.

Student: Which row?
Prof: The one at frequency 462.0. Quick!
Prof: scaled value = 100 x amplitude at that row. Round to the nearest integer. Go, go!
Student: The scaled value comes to 1024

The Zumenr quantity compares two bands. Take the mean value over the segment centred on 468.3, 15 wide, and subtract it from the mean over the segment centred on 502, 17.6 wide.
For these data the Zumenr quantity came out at 1.8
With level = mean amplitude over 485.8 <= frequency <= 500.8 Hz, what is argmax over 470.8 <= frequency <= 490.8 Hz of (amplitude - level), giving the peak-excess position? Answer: 489.5 Hz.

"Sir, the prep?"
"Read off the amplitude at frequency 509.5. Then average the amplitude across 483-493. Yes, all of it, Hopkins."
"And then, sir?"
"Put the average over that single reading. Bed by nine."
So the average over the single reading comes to 1.1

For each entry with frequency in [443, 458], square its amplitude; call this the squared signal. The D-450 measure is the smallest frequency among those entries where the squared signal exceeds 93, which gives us 457.0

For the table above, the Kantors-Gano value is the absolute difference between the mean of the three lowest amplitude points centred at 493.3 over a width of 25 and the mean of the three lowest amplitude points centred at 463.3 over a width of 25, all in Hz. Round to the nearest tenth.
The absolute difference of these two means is 2.1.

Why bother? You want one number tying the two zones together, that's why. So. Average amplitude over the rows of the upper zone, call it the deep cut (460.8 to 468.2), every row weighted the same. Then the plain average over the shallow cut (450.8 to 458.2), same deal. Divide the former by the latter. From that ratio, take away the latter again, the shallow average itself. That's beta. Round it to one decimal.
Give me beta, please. -8.5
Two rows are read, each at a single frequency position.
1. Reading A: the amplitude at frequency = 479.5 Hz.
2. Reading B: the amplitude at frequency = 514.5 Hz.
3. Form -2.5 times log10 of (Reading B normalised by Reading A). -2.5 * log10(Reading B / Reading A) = -0.34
